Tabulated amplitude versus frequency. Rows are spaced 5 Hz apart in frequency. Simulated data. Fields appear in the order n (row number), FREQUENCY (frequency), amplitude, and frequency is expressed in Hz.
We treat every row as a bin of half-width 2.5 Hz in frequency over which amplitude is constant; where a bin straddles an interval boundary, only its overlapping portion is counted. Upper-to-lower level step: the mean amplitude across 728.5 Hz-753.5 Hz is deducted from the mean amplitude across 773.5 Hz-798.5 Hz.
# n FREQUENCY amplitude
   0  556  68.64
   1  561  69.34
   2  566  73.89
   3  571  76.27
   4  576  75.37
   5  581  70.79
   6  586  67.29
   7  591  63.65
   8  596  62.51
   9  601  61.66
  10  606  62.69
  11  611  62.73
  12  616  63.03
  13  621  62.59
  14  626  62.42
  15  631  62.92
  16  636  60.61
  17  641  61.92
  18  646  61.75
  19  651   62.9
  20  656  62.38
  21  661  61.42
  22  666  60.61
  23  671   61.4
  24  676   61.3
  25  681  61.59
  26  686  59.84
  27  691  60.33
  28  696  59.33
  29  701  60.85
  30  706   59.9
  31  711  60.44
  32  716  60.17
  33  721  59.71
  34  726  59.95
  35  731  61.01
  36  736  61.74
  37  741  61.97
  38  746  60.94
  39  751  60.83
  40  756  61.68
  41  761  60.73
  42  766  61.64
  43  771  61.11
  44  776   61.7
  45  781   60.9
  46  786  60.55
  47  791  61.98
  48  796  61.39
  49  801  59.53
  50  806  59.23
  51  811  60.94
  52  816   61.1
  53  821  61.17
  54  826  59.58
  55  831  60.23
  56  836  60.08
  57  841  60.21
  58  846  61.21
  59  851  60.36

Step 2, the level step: 0.0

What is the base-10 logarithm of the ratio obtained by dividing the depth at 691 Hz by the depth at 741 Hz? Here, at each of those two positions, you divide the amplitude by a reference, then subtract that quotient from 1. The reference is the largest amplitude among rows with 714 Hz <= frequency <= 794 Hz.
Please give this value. 2.2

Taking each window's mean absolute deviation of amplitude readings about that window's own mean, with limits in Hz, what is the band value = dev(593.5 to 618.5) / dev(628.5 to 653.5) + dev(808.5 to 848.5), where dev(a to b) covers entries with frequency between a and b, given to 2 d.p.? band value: 1.03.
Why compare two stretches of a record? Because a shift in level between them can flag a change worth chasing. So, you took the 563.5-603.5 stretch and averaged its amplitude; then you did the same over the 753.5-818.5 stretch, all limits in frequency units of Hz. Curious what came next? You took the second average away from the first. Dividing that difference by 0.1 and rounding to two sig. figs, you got 80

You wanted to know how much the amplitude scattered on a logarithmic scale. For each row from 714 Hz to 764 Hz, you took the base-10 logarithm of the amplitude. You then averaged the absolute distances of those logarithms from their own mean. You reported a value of 0.0042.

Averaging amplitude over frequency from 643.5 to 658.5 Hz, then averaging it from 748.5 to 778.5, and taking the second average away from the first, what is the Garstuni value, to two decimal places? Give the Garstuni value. 1.06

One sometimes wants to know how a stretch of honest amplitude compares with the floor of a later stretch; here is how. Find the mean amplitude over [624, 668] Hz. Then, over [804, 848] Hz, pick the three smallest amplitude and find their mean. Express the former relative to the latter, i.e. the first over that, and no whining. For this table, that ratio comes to 1.04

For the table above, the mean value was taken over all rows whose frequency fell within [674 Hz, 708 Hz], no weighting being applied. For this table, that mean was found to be 60.4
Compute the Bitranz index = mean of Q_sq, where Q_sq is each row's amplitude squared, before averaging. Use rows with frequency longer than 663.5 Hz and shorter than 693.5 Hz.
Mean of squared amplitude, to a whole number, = 3703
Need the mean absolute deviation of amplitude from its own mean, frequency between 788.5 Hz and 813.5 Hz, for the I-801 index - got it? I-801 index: 0.99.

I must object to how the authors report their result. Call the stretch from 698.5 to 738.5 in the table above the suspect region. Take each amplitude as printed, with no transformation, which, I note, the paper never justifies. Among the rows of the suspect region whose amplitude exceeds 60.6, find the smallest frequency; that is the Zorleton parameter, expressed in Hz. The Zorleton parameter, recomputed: 701 Hz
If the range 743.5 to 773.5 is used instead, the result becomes 746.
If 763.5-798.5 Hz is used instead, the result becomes 766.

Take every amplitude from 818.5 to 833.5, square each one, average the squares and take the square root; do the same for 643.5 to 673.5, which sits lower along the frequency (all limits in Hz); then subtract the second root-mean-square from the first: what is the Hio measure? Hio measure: -1.4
